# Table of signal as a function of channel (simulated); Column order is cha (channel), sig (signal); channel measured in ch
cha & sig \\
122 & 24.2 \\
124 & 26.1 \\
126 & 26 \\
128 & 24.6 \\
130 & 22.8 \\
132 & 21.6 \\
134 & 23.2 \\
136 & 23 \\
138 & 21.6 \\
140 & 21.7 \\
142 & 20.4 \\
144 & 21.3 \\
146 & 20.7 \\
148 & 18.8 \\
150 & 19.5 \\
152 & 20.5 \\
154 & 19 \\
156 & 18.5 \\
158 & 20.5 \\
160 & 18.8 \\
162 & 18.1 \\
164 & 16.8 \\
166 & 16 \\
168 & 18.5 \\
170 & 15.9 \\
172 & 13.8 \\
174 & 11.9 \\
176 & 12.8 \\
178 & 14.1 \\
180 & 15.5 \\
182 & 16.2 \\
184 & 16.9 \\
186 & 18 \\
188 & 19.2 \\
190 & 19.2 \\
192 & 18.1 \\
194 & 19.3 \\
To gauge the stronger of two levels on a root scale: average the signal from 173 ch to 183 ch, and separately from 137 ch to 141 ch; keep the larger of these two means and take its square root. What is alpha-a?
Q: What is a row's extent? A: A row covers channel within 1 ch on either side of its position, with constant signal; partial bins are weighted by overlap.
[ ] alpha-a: 4.65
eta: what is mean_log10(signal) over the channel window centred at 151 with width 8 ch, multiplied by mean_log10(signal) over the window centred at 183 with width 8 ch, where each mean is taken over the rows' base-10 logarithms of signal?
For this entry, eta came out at 1.57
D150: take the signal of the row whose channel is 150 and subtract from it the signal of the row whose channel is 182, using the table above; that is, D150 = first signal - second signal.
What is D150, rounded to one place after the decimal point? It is 3.3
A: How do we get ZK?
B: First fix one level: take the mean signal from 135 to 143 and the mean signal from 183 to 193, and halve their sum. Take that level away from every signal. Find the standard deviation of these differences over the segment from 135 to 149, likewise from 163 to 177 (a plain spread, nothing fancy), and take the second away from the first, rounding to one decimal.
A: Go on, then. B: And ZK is -1.0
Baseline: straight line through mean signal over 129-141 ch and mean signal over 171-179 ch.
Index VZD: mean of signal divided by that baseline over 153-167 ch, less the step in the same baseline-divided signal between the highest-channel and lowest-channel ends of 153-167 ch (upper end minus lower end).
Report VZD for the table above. 1.11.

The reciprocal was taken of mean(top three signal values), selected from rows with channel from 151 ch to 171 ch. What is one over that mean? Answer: 0.050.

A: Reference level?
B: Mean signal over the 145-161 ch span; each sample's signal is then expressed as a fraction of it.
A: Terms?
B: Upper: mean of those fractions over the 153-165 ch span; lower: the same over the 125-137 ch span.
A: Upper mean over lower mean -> 0.79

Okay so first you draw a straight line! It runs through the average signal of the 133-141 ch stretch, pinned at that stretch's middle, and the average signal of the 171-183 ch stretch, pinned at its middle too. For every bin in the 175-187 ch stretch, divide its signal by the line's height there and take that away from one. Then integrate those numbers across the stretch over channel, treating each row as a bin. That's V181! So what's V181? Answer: -2.3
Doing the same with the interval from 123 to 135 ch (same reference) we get 0.0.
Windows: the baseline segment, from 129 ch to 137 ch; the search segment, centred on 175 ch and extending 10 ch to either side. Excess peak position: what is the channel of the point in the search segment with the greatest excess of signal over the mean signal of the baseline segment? 168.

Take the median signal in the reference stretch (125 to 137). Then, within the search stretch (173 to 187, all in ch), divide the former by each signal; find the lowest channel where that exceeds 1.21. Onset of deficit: 174 ch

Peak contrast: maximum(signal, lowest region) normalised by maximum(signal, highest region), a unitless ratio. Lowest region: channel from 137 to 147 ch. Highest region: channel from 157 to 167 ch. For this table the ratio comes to 1.06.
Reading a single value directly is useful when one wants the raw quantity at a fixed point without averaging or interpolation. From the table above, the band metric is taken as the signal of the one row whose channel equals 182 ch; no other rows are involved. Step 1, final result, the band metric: 16.2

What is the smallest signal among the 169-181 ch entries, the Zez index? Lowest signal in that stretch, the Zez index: 11.9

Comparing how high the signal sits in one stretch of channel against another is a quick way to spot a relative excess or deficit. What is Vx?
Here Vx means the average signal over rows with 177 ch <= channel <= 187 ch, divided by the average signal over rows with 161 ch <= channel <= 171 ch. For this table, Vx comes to 0.95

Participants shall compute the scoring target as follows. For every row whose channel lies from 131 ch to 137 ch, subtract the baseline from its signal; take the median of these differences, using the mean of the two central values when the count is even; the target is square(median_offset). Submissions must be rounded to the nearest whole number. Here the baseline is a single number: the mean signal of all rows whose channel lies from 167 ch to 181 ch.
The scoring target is 70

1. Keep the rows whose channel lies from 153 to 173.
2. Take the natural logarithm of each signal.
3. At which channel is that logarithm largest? 158 ch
